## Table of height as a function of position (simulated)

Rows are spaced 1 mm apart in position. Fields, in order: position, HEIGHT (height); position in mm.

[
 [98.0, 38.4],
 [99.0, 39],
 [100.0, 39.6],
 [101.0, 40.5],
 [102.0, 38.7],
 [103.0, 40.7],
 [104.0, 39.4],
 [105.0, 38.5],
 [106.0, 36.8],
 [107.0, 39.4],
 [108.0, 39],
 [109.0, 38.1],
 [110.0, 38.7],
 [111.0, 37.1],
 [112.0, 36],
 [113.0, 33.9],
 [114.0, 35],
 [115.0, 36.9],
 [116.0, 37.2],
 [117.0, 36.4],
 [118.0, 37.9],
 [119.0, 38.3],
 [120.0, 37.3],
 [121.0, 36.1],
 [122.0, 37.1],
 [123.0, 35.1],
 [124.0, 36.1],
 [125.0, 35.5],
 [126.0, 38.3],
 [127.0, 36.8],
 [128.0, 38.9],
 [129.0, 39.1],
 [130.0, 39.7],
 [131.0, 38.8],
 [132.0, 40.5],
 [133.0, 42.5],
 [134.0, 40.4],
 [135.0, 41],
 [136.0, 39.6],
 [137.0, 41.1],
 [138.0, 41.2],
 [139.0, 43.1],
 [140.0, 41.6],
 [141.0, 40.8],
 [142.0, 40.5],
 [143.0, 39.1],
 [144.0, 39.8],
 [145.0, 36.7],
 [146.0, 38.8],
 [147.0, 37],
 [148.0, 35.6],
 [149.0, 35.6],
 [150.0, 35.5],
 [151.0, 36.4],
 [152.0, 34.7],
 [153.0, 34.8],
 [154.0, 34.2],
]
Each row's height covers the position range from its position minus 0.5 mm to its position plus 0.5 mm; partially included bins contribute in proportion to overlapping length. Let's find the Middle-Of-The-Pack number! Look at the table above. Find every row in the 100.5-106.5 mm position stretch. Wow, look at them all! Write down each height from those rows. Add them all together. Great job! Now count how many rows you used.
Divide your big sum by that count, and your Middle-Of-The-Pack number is 39.1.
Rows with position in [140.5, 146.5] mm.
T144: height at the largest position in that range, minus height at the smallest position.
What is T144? -2.0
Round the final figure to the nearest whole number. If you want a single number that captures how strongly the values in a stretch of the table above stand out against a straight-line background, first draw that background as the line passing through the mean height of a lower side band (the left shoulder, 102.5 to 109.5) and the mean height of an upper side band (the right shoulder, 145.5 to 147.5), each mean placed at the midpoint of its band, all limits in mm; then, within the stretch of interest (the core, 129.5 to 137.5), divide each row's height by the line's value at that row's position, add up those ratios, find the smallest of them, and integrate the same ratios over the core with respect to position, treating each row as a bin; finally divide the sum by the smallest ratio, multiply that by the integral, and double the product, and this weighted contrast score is 142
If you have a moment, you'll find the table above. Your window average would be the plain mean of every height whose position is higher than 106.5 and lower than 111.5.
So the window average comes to 38.5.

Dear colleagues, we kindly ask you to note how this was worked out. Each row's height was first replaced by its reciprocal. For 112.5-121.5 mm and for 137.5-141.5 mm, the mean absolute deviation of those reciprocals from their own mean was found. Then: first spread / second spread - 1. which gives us 1.0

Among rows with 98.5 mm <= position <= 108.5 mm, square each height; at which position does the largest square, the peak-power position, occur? 103.0 mm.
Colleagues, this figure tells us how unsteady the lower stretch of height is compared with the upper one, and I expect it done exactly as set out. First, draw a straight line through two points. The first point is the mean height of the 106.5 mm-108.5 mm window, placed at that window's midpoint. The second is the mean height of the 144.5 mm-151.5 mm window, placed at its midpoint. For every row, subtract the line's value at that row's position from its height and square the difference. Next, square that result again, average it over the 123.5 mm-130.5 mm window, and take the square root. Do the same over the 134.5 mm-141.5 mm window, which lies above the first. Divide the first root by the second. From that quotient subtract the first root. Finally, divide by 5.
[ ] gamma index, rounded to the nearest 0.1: -0.6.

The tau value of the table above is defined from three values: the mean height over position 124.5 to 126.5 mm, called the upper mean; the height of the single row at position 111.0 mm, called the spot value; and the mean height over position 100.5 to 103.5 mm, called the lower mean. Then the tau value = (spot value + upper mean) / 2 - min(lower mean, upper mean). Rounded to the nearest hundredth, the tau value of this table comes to 0.10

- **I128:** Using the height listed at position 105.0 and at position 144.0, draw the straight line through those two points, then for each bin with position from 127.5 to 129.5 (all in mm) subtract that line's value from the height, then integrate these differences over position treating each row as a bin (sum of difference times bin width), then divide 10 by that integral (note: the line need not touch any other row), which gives -18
